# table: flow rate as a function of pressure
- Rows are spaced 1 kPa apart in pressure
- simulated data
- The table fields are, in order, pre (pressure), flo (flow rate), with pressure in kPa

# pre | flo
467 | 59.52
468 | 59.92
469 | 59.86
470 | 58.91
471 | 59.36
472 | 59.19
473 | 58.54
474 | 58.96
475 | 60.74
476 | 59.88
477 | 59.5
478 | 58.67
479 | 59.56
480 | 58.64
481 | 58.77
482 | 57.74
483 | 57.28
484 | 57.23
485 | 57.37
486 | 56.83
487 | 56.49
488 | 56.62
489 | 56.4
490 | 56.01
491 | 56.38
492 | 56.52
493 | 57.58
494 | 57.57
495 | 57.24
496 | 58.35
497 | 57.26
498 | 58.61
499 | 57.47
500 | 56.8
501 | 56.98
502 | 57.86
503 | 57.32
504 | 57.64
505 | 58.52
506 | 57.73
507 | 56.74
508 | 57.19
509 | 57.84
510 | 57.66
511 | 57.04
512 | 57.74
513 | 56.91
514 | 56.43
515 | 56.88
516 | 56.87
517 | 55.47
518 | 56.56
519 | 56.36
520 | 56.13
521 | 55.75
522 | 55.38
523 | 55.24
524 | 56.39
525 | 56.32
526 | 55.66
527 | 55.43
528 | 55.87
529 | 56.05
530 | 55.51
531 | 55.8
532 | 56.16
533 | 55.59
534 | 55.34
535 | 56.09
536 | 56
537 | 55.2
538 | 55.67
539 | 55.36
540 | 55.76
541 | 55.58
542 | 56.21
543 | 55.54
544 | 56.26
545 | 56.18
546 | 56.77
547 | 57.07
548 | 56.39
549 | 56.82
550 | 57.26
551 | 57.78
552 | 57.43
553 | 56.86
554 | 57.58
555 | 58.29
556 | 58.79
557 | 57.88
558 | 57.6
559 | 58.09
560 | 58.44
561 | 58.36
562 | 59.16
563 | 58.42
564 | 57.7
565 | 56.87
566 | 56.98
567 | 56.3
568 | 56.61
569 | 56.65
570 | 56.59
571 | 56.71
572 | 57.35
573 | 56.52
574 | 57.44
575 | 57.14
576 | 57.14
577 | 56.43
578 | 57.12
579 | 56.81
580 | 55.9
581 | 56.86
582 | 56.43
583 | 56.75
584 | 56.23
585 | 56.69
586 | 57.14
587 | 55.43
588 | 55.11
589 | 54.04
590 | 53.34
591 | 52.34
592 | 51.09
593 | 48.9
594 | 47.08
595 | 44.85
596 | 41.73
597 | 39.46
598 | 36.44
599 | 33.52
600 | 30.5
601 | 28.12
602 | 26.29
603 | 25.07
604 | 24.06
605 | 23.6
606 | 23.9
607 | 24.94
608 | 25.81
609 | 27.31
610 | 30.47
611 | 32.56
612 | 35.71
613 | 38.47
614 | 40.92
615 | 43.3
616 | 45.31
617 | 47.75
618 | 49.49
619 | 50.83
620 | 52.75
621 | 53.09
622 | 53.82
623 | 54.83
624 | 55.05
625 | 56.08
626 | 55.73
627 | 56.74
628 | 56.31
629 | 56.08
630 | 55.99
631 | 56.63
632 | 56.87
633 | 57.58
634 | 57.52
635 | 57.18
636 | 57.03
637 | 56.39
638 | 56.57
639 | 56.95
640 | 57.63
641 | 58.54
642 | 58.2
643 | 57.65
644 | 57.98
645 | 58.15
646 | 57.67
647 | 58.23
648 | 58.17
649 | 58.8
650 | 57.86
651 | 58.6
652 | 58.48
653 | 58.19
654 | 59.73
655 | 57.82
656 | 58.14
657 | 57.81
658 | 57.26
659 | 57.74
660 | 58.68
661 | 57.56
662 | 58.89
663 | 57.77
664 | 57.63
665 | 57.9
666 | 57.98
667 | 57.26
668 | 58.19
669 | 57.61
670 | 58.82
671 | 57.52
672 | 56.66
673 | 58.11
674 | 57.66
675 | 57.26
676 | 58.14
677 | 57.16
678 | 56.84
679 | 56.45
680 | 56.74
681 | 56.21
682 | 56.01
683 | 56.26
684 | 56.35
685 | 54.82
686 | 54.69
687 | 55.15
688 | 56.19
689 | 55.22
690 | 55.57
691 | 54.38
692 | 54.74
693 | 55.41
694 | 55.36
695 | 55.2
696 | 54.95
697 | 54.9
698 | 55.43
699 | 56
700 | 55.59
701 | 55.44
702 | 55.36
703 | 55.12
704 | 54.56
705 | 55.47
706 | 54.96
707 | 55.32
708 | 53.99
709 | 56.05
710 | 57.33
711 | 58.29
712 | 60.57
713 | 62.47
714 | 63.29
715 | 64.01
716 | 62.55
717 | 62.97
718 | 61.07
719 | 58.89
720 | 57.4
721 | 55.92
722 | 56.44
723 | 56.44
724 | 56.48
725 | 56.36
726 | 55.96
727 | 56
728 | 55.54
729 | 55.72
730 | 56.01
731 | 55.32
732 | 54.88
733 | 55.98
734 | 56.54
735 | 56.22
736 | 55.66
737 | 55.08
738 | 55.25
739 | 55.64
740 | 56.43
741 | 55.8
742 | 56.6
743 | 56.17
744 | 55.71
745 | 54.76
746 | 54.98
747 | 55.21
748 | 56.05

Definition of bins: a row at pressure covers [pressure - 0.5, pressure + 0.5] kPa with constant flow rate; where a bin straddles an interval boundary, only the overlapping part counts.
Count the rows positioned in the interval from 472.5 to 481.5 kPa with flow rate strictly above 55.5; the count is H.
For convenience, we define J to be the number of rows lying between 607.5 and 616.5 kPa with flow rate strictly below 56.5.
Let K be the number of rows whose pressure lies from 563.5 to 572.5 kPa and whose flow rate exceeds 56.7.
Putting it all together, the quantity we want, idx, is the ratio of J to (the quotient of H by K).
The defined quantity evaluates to 5.0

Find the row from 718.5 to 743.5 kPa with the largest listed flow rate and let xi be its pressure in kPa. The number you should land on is 719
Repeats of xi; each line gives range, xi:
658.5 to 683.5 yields 662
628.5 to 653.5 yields 649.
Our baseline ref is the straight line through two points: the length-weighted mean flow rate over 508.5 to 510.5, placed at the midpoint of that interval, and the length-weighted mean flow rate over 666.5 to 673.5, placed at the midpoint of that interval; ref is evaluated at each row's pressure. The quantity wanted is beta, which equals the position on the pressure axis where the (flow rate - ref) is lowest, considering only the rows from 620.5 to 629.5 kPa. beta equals 621 kPa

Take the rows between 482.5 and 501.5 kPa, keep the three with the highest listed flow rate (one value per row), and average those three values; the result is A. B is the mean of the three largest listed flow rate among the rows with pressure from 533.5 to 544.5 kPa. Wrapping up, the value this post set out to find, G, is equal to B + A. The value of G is 114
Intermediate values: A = 58.2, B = 56.2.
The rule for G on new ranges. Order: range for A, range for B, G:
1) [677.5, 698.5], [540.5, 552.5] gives 114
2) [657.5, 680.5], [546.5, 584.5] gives 118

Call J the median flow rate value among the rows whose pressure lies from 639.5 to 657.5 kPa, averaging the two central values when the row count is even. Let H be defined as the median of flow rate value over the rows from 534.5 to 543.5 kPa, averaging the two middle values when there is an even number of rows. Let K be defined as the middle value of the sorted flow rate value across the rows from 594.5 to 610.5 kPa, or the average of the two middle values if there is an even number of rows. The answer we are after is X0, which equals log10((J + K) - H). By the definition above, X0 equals 1.48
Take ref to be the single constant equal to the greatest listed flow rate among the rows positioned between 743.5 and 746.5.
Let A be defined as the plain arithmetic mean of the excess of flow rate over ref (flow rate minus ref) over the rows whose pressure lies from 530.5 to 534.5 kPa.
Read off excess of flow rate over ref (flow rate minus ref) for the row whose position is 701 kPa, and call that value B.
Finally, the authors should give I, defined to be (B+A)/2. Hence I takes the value -0.1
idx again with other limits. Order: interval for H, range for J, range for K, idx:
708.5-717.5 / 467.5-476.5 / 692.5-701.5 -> 0.0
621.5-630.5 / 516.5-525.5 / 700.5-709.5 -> 0.0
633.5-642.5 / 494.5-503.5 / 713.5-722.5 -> 0.0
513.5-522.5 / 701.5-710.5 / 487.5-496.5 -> 4.6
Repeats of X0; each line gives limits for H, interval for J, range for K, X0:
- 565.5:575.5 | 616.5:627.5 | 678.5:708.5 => 1.72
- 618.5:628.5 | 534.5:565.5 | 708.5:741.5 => 1.77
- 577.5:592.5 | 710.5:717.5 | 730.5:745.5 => 1.79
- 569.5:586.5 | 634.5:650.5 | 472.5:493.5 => 1.77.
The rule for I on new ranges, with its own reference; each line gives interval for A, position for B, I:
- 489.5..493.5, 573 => 0.9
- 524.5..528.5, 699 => 0.2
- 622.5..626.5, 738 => -0.4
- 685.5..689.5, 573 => 0.2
